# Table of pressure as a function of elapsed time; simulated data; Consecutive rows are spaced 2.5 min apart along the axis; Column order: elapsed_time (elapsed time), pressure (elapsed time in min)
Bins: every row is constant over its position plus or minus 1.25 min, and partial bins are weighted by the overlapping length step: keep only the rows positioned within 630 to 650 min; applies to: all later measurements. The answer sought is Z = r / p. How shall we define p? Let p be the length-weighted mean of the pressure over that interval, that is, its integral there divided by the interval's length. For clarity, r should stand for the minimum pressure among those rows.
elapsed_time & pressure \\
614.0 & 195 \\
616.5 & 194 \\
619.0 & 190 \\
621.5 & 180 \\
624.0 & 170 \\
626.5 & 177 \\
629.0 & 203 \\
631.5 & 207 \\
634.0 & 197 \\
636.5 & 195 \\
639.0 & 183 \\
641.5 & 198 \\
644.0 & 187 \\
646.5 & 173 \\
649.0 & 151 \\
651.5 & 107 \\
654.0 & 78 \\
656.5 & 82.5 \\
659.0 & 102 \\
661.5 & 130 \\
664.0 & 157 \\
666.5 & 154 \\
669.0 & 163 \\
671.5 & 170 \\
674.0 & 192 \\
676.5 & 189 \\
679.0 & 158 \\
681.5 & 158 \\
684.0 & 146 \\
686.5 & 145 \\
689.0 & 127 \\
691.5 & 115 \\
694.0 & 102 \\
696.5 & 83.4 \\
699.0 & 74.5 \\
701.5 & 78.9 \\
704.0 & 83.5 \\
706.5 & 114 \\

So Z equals 0.81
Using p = 187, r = 151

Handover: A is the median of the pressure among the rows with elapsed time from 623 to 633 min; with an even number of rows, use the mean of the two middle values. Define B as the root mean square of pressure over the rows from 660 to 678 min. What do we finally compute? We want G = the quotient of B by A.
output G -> 0.87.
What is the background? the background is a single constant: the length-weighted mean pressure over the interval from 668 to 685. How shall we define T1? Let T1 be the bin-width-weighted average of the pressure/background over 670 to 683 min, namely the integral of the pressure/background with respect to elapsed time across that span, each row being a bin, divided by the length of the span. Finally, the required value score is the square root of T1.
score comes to 1.01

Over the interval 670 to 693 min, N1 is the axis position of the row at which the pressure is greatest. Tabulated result 674.0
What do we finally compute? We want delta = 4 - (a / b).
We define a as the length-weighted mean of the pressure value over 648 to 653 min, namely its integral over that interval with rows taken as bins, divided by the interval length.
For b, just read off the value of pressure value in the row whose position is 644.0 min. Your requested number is 3.33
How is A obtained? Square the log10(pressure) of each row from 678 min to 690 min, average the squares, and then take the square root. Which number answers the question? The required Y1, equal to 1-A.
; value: -1.17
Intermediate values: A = 2.17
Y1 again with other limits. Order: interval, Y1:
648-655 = -1.04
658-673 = -1.16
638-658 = -1.14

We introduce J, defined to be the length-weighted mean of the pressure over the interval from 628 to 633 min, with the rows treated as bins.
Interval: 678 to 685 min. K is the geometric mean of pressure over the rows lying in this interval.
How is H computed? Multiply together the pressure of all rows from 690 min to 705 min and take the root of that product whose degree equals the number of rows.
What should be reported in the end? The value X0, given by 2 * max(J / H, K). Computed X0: 308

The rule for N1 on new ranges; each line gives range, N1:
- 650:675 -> 674.0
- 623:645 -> 631.5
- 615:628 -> 616.5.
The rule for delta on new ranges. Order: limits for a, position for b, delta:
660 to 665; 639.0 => 3.23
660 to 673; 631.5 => 3.25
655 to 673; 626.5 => 3.23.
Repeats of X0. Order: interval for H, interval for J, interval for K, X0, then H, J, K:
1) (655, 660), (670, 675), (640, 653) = 319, 92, 180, 160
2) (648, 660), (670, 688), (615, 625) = 367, 101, 165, 183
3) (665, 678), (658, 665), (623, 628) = 347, 173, 130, 173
